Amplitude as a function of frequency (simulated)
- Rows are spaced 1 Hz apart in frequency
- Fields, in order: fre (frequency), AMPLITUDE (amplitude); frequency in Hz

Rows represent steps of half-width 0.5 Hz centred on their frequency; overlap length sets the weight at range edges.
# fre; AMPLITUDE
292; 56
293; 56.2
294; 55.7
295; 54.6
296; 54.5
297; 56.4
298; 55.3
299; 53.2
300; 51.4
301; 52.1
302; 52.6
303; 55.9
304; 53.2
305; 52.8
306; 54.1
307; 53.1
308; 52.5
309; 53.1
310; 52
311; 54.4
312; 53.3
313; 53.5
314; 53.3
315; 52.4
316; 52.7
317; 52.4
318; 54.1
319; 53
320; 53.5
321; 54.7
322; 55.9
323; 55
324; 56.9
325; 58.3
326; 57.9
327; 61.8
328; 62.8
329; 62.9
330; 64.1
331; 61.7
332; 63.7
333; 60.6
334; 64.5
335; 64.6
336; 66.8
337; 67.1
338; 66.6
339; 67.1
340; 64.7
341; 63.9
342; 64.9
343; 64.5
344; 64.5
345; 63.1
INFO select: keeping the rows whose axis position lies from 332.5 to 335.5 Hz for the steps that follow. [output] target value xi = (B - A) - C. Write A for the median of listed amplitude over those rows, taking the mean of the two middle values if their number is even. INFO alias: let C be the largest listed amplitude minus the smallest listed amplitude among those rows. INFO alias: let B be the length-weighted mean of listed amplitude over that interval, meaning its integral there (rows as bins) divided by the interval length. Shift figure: -5.3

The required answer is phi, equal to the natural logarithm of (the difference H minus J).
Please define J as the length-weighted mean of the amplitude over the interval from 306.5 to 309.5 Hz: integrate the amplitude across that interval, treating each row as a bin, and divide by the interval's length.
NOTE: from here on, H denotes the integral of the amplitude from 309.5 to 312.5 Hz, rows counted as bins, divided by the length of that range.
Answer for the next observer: -1.1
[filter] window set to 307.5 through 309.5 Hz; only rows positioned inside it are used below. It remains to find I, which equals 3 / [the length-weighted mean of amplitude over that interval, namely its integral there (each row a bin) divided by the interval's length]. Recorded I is 0.0568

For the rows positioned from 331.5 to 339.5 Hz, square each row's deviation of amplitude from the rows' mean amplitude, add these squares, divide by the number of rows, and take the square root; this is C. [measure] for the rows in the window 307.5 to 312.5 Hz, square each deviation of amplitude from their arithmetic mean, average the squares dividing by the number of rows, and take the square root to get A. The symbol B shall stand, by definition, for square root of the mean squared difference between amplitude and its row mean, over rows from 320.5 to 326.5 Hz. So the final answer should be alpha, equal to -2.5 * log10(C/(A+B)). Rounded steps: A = 0.8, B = 1.4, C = 2.1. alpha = 0.0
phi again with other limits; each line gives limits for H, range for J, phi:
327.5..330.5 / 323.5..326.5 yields 1.7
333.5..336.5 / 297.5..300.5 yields 2.5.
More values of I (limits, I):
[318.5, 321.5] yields 0.0558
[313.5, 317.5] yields 0.0569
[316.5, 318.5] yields 0.0563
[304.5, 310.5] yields 0.0567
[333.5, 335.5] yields 0.0465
